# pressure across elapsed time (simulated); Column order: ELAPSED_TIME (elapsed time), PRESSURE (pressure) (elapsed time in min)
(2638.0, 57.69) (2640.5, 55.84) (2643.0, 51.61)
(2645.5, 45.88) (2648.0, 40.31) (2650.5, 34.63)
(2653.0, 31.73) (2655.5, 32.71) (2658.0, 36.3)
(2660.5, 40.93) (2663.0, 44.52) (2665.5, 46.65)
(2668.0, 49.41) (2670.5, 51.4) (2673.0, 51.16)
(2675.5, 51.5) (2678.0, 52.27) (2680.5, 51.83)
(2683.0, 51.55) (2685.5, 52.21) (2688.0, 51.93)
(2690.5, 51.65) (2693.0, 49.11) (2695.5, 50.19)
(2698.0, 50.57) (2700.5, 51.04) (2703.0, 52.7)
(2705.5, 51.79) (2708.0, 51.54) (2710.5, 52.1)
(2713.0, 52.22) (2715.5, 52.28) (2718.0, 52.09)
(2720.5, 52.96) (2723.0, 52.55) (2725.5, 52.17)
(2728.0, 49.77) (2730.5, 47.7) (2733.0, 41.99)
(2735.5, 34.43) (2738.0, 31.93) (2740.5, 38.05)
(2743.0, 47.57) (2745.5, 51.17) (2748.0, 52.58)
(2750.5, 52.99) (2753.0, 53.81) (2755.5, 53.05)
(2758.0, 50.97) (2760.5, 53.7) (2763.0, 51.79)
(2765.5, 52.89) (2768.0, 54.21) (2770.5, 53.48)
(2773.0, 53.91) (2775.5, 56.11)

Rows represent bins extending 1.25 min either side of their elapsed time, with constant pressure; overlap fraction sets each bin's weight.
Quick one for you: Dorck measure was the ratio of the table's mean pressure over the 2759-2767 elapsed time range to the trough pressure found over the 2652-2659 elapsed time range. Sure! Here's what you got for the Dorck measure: 1.66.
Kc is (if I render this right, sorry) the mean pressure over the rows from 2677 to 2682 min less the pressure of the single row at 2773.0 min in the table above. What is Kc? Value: -1.9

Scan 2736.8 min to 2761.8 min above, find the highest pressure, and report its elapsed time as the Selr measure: 2753.0 min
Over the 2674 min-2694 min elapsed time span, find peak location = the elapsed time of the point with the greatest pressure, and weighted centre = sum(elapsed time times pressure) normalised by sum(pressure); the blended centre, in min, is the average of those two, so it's 2681.1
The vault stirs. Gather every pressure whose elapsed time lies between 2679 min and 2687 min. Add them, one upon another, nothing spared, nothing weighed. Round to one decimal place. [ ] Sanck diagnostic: 155.6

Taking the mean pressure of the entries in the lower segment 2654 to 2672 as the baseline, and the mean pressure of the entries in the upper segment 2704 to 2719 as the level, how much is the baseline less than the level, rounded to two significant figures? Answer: 8.9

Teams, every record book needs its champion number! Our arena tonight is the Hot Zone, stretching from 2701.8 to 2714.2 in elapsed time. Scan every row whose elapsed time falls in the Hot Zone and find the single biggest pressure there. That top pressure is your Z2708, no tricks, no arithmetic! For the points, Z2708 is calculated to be 52.7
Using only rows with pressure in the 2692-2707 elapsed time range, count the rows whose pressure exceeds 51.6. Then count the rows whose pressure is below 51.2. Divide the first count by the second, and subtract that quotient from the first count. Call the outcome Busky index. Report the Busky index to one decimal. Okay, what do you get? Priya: 1.5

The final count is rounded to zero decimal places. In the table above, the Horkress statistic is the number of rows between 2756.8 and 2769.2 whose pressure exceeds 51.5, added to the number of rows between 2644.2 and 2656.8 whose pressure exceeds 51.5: 4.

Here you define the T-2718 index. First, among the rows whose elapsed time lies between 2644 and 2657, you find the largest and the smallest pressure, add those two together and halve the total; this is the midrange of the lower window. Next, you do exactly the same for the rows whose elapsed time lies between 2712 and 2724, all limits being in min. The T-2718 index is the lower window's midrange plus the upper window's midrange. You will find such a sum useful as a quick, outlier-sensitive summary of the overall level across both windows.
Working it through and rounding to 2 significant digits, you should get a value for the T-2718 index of 91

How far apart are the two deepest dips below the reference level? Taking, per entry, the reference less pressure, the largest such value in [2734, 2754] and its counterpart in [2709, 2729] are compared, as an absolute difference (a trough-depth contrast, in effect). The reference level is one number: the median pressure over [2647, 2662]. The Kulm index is 17.8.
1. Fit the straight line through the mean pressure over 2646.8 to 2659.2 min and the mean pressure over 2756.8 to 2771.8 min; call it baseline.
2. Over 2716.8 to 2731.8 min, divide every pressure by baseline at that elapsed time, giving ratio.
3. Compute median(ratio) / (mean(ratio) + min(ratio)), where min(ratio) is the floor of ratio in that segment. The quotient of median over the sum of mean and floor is 0.535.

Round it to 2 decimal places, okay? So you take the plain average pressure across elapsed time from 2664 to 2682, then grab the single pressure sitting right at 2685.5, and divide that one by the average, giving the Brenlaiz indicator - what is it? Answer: 1.03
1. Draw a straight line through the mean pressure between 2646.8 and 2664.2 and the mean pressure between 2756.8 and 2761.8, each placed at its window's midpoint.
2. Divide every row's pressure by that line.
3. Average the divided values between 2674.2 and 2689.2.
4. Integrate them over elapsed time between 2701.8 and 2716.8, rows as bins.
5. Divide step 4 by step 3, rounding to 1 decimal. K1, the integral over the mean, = 13.7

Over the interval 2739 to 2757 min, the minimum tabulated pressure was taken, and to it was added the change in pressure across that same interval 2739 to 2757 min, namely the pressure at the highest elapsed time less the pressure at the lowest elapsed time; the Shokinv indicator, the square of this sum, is 2814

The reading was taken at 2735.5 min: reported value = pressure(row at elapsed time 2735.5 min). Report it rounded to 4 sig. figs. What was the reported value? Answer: 34.43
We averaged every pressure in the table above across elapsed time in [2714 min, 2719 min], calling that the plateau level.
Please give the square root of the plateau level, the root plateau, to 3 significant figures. 7.22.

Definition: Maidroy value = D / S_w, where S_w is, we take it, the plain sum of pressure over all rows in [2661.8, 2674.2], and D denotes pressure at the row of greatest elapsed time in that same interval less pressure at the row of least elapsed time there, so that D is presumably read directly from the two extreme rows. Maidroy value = 0.027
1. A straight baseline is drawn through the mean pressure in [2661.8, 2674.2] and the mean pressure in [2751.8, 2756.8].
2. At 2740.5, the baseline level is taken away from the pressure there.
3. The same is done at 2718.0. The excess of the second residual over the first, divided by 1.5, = 10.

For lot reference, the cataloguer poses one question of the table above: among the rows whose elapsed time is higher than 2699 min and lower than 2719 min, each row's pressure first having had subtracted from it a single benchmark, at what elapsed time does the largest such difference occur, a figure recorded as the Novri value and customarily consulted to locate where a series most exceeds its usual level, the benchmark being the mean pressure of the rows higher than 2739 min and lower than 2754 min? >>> 2703.0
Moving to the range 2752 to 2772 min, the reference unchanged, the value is 2768.0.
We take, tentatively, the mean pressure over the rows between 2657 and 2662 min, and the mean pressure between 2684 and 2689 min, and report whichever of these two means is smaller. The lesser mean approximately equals 39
